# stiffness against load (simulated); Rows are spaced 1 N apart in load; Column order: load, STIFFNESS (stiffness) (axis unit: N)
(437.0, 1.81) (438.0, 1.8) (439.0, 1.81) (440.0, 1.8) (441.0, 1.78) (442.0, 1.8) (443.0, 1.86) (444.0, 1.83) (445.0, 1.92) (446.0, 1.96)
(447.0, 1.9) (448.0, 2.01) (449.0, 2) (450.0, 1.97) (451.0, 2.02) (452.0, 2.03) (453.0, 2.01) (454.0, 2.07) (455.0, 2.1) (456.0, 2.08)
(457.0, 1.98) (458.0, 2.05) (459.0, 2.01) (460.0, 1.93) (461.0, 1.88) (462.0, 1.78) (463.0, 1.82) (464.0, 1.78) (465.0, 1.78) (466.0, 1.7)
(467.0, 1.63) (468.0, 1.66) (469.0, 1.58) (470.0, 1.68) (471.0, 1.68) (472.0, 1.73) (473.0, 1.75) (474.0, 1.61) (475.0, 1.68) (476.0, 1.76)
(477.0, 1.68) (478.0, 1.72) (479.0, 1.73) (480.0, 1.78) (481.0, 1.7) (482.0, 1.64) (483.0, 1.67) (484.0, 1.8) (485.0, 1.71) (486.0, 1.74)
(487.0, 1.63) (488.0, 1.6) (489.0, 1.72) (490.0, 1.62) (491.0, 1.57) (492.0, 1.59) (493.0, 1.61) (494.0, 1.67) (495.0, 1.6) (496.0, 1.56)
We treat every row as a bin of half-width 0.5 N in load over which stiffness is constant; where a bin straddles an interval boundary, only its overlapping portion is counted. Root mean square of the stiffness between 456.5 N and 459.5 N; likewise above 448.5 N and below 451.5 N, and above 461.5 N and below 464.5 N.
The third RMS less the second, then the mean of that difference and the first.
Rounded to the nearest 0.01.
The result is 0.91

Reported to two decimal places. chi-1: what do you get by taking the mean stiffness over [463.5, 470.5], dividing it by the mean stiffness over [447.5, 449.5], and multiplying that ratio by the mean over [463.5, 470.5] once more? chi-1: 1.42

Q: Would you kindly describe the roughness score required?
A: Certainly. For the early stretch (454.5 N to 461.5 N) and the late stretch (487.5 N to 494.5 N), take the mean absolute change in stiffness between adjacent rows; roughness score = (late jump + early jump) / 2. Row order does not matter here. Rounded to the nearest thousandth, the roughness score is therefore 0.061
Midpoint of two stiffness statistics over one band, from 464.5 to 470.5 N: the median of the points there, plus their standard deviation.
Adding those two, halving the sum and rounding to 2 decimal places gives 0.87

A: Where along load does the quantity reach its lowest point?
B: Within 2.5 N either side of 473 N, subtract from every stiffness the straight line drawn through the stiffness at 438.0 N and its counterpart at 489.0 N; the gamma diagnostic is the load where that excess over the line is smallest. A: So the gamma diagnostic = 474.0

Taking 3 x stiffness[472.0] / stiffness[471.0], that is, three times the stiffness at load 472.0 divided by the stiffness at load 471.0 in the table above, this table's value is 3.09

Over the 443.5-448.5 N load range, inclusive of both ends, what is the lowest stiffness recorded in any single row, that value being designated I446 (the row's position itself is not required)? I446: 1.83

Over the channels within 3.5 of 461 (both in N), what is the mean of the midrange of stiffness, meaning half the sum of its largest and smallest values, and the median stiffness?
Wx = 1.90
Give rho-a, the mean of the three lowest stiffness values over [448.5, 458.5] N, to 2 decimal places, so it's 1.98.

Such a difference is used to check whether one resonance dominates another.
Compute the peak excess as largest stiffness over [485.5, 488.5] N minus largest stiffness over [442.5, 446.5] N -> -0.22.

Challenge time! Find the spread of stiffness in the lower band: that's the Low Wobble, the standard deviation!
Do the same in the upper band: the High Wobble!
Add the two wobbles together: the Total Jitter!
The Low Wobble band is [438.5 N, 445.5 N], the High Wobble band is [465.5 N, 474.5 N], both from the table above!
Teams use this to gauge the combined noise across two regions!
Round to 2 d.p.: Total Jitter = 0.10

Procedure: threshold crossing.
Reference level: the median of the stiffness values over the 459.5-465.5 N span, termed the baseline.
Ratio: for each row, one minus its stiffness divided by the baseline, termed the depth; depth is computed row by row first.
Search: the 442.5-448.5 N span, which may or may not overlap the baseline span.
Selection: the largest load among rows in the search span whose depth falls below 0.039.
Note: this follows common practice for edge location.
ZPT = 448.0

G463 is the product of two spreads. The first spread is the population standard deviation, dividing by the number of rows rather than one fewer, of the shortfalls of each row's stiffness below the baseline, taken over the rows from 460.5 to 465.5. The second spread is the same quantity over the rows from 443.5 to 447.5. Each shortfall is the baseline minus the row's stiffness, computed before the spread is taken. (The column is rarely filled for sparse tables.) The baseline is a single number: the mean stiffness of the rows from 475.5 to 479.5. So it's 0.0018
